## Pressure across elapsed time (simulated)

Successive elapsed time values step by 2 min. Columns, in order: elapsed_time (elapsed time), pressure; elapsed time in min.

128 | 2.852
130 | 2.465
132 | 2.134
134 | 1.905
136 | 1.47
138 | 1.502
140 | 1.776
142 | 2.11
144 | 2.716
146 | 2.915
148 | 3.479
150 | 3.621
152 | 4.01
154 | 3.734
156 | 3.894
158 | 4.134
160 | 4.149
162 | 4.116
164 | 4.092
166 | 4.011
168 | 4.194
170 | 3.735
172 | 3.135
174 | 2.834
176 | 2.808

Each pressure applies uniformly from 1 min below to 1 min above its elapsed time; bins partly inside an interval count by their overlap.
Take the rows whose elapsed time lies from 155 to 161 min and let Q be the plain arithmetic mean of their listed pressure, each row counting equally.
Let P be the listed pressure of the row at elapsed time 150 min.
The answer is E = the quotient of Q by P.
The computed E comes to 1.1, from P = 3.621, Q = 4.06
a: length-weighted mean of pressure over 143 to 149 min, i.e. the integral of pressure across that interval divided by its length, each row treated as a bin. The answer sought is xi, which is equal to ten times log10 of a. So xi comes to 4.82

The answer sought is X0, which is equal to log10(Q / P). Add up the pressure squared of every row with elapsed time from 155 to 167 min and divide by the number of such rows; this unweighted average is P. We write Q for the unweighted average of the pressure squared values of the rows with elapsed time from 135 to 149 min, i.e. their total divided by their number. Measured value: -0.5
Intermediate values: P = 16.5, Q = 5.7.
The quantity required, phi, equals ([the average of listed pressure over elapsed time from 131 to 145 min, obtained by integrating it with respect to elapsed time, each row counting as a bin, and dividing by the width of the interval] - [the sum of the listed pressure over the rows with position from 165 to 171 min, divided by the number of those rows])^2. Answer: 4.1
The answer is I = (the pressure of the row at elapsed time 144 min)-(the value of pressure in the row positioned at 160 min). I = -1.4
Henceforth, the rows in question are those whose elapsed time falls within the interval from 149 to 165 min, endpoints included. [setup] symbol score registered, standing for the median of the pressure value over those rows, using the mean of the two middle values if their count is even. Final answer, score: 4.1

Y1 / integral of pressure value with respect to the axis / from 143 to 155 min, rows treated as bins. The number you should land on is 41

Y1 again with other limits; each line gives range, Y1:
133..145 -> 23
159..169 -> 41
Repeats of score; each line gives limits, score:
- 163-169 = 4.1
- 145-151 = 3.5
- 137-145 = 1.9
